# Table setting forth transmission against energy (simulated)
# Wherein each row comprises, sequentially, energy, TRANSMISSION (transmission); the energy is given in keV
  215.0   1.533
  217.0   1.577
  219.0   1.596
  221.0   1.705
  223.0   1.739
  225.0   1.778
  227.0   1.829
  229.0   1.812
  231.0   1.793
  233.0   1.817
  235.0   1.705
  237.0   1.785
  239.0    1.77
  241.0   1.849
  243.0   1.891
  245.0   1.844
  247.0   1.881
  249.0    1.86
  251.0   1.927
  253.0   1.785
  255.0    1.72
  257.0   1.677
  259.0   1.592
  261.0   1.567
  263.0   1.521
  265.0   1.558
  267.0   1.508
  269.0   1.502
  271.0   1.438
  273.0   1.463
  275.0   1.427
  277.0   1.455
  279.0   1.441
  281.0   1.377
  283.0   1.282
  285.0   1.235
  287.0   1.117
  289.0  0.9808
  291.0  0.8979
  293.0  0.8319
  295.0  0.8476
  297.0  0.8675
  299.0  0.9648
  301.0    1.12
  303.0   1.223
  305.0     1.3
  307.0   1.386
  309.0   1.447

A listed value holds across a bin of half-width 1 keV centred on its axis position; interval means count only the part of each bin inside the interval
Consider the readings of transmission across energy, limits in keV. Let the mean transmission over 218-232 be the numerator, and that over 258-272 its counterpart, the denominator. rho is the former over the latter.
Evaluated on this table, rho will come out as 1.1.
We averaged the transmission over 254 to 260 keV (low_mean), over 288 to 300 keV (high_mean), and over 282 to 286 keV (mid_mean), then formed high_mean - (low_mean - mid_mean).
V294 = 0.49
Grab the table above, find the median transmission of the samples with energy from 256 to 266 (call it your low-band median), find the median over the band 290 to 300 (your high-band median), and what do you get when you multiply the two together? 1.4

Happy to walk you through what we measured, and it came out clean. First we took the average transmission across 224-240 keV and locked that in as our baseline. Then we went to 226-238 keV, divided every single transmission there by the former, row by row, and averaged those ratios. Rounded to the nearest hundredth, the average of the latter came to 1.00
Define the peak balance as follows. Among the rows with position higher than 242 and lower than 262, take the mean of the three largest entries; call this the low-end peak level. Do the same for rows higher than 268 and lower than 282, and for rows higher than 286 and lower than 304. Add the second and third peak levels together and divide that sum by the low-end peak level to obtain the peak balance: 1.4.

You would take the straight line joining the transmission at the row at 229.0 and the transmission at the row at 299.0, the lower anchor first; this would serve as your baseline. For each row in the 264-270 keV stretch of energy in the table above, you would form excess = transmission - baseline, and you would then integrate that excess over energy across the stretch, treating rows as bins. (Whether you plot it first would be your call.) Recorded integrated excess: 1.0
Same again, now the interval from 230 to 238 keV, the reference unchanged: 0.2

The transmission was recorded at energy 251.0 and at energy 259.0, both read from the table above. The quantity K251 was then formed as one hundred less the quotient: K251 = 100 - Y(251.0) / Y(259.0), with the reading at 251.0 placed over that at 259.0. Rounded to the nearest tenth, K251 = 98.8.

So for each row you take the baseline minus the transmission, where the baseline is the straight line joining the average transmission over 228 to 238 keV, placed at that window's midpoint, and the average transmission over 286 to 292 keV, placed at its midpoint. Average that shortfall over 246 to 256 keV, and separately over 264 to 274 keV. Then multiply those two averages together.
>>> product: 0.0655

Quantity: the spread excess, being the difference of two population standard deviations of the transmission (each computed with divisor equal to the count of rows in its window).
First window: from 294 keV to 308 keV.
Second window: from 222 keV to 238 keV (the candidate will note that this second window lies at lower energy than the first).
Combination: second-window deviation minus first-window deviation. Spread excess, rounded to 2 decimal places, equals -0.16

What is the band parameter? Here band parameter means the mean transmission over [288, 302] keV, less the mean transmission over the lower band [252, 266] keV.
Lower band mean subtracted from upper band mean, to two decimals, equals -0.70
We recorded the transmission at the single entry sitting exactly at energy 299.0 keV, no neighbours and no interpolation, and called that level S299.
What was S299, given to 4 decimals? 0.9648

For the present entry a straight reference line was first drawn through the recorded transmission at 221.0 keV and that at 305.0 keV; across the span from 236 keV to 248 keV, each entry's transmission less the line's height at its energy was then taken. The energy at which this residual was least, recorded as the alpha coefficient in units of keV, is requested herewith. 239.0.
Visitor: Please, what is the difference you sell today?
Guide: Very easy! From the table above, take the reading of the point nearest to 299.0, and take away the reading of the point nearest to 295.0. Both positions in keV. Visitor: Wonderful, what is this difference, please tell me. 0.12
